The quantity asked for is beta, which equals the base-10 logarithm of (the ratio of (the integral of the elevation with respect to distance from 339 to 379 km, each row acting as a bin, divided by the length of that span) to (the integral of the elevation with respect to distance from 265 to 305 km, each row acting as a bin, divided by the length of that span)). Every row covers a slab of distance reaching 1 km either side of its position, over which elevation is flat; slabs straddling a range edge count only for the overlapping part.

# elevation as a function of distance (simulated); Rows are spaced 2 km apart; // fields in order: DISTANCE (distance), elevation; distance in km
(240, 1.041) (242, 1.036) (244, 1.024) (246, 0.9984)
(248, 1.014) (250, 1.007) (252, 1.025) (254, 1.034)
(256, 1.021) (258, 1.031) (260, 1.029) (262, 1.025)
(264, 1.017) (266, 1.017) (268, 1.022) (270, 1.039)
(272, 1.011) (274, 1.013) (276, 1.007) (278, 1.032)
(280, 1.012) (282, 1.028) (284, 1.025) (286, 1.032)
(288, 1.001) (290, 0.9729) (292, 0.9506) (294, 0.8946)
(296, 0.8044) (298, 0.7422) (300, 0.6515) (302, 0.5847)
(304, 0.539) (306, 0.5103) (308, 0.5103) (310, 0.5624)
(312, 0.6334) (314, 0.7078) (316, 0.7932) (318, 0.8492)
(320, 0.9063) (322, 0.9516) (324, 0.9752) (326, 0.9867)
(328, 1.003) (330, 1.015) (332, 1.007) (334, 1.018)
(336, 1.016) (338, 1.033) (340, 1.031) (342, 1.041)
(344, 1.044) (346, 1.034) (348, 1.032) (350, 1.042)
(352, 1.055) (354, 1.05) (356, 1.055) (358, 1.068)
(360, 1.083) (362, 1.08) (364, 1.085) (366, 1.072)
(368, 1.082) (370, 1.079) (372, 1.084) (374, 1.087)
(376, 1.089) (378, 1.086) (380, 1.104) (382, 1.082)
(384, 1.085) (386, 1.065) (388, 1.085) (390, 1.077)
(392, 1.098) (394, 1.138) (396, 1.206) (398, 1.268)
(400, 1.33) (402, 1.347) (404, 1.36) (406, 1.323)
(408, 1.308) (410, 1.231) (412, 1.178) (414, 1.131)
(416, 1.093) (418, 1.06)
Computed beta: 0.06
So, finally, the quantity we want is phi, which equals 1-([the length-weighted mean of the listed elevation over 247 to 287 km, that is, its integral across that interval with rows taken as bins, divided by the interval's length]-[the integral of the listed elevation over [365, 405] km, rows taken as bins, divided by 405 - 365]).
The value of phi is 1.12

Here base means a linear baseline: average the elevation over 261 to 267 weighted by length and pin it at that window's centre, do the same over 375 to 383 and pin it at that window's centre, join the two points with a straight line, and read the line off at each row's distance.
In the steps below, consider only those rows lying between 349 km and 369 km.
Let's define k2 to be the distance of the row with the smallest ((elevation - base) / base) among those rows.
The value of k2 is 350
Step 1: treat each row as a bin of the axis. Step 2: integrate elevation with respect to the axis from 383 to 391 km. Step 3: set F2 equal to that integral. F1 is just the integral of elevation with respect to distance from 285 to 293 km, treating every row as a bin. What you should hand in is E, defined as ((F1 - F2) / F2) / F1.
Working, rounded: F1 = 7.9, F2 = 8.62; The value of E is -0.010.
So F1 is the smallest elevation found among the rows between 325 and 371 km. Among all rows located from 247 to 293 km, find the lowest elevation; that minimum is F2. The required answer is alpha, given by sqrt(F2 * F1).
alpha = 0.97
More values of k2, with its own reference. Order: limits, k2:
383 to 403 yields 386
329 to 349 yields 332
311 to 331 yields 312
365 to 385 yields 366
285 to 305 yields 304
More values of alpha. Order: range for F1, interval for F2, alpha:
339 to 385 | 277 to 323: 0.73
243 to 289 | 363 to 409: 1.03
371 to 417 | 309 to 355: 0.77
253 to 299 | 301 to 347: 0.62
